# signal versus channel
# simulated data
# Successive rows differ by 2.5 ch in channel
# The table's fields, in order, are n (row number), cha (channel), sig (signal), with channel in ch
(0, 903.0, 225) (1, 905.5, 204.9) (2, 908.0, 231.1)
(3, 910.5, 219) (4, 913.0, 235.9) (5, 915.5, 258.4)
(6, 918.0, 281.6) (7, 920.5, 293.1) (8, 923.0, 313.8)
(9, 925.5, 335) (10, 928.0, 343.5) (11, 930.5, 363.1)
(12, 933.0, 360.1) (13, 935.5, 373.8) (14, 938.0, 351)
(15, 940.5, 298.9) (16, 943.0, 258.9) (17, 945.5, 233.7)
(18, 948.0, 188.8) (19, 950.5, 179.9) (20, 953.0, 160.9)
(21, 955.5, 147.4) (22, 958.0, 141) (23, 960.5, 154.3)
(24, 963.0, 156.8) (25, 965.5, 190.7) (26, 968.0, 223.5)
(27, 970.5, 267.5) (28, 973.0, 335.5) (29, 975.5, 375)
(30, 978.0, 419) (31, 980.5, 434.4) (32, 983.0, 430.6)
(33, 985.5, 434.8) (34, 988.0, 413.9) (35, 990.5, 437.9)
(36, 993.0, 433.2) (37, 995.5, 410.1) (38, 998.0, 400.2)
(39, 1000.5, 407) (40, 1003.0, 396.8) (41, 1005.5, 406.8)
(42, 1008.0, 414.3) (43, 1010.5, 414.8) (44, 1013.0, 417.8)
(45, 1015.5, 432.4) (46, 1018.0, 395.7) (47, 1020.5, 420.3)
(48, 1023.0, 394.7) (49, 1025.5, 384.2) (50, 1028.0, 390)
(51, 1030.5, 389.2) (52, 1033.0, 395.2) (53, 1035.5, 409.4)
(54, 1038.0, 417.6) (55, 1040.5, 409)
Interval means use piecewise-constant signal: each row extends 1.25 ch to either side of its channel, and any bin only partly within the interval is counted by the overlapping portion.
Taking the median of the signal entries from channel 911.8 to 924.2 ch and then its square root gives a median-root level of 16.8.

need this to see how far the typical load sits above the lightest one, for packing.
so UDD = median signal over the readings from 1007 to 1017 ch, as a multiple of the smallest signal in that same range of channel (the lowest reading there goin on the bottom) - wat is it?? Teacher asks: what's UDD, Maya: 1.00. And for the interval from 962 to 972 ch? 1.32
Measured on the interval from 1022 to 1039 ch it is 1.03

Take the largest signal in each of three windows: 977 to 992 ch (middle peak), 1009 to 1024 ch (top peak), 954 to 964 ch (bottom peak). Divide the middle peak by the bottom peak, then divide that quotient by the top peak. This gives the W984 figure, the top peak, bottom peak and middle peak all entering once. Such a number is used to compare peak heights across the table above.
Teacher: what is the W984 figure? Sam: 0.0065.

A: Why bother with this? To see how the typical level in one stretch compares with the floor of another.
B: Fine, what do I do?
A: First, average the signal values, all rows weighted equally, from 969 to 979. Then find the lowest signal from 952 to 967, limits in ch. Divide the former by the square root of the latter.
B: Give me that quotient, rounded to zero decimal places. 29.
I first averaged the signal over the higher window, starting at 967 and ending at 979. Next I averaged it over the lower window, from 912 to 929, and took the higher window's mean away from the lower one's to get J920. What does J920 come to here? -30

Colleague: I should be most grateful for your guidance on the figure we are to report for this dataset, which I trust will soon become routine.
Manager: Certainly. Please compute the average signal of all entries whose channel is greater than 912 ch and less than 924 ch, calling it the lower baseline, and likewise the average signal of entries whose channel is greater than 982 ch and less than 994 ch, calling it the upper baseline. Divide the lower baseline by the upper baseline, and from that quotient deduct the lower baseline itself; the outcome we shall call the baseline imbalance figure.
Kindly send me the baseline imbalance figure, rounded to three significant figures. -276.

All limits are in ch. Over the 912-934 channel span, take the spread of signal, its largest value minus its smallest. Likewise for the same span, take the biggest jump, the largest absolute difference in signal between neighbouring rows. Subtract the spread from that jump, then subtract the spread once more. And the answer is -231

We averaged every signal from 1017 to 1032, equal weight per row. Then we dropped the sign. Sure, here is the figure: 396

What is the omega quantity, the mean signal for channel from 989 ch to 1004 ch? 414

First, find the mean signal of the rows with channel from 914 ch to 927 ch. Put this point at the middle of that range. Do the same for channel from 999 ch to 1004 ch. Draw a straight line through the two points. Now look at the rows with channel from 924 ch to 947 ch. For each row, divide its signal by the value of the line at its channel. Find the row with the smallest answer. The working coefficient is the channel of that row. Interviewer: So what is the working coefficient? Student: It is 945.5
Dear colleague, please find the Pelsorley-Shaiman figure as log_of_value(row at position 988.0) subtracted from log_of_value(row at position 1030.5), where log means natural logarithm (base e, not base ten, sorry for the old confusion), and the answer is -0.062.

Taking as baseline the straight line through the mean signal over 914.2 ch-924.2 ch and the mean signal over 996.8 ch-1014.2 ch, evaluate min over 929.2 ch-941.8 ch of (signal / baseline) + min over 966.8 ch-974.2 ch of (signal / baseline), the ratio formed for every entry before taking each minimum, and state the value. 1.57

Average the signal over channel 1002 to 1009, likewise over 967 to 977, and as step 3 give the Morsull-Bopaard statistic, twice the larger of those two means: 812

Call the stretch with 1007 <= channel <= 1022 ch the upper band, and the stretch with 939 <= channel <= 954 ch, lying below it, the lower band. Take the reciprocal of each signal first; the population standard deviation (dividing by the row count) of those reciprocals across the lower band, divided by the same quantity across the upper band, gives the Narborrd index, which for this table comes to 16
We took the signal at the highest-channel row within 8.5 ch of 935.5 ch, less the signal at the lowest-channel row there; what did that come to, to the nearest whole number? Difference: -85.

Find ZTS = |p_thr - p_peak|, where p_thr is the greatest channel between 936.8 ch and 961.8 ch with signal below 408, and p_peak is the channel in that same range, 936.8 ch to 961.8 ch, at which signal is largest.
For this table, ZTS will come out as 22.5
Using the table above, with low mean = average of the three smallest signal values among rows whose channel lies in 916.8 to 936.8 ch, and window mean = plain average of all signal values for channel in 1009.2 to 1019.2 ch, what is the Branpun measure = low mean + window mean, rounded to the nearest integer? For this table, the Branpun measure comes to 711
